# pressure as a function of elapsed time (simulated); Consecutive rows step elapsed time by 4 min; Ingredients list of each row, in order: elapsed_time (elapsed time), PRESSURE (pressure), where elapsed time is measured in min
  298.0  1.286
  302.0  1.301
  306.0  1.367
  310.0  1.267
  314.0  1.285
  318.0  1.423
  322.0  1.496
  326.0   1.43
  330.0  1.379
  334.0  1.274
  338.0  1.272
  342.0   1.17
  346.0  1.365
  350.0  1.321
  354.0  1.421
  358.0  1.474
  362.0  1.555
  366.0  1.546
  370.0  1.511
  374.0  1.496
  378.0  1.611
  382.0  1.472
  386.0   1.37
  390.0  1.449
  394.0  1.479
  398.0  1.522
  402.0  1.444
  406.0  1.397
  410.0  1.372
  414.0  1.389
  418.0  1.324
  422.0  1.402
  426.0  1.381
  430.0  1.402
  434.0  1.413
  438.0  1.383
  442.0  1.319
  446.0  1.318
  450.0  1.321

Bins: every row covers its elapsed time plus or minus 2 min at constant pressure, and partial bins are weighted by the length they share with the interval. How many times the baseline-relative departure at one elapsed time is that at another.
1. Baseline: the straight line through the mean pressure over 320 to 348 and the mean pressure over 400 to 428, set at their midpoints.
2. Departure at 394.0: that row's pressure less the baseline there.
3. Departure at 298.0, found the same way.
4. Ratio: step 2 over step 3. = -3.0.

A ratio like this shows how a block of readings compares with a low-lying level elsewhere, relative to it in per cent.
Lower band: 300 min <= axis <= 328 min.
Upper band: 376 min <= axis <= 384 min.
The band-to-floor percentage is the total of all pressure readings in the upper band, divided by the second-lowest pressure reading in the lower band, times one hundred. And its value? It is 240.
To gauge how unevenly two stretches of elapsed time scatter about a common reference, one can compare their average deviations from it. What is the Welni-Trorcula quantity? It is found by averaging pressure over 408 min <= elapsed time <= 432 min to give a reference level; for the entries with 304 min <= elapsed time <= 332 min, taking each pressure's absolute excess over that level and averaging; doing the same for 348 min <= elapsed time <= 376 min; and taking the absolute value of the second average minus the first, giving 0.051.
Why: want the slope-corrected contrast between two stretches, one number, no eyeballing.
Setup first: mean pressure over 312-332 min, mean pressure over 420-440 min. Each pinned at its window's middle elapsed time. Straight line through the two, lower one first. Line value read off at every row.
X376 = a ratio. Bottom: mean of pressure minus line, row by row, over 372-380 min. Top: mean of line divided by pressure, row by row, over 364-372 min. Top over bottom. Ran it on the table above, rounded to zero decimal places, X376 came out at 6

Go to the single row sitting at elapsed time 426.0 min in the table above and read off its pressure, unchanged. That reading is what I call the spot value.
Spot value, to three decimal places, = 1.381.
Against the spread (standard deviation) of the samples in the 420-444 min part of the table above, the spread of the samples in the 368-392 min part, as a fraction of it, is 2.34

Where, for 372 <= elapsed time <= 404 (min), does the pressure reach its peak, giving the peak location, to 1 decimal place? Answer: 378.0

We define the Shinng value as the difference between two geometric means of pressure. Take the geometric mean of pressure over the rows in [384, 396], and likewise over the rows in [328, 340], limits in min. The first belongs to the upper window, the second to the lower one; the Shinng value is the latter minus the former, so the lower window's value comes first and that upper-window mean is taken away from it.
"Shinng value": -0.12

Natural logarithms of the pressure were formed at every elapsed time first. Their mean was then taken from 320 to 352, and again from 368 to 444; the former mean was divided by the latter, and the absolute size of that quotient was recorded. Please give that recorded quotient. 0.81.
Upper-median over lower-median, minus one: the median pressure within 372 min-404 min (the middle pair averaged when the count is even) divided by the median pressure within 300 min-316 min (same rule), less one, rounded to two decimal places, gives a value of 0.14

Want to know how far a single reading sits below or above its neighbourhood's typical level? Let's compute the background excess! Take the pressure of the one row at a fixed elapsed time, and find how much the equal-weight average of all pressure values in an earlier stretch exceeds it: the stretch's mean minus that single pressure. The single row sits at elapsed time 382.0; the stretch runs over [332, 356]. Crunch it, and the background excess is -0.17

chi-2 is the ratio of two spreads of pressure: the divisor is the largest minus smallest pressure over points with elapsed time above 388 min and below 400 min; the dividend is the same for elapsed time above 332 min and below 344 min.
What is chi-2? 1.4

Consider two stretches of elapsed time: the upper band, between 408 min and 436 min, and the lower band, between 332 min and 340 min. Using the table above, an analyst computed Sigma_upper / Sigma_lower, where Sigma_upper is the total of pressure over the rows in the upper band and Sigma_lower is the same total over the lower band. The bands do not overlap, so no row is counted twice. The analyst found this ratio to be 3.80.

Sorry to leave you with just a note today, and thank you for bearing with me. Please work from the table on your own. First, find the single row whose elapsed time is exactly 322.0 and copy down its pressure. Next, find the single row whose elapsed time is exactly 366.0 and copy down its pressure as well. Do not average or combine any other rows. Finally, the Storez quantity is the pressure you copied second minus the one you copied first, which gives 0.05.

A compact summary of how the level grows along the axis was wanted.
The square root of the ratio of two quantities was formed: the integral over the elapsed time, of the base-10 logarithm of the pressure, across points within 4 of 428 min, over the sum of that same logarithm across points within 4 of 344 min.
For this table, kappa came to 2.38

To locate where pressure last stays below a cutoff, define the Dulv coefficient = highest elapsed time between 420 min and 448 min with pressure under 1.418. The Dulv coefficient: 446.0 min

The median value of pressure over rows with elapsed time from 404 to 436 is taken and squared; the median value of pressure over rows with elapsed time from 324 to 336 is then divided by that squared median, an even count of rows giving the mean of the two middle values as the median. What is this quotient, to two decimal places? 0.71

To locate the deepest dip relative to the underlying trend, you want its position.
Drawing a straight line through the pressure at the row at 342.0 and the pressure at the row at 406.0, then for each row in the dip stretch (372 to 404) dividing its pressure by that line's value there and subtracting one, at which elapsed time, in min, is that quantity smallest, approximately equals 386.0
